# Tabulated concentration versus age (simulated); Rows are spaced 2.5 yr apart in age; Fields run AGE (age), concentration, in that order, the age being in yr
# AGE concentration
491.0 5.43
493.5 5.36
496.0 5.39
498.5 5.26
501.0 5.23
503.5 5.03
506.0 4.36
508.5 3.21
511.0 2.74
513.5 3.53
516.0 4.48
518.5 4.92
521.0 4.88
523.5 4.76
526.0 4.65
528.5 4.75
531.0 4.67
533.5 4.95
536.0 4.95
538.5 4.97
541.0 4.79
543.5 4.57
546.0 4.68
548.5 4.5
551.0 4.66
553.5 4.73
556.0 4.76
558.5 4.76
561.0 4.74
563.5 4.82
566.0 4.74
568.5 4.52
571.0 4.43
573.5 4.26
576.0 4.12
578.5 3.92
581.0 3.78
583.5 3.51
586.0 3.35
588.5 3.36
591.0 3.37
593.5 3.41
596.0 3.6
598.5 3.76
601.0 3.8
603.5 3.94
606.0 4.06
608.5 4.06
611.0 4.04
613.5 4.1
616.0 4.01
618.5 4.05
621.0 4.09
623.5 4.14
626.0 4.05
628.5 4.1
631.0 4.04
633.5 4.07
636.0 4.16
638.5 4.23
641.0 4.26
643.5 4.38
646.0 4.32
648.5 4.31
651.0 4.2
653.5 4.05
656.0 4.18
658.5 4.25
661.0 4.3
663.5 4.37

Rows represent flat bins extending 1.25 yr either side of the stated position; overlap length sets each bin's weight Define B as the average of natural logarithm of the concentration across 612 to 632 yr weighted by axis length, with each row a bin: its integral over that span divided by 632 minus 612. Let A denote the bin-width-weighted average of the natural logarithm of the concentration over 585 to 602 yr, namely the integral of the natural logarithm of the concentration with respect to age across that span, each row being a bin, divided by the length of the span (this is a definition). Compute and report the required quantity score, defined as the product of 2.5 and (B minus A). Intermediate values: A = 1.26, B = 1.40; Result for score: 0.37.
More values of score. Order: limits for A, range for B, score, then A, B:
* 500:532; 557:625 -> -0.19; 1.46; 1.39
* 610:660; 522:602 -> 0.09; 1.42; 1.46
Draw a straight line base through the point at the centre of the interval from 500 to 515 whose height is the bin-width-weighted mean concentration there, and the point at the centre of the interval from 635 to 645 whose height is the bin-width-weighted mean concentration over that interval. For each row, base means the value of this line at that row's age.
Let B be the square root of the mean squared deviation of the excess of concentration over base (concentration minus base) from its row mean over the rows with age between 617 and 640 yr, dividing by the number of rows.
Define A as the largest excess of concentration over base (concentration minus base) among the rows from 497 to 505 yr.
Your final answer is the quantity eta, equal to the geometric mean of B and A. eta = 0.3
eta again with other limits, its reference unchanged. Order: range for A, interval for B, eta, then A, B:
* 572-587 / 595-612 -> 0.1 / 0.1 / 0.16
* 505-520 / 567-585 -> 0.6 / 0.9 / 0.35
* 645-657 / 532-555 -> 0.1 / 0.0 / 0.17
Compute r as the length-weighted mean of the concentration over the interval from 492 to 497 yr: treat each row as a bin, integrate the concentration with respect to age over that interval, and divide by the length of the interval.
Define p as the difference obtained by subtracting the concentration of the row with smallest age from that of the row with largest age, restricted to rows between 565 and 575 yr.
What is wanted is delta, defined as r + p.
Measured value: 4.9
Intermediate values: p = -0.48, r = 5.38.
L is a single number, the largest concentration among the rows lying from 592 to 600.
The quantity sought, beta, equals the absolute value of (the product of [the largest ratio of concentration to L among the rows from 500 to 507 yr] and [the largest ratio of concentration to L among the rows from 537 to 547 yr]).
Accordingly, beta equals 1.84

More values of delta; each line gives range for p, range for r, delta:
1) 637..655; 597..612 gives 3.8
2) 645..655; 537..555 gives 4.4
